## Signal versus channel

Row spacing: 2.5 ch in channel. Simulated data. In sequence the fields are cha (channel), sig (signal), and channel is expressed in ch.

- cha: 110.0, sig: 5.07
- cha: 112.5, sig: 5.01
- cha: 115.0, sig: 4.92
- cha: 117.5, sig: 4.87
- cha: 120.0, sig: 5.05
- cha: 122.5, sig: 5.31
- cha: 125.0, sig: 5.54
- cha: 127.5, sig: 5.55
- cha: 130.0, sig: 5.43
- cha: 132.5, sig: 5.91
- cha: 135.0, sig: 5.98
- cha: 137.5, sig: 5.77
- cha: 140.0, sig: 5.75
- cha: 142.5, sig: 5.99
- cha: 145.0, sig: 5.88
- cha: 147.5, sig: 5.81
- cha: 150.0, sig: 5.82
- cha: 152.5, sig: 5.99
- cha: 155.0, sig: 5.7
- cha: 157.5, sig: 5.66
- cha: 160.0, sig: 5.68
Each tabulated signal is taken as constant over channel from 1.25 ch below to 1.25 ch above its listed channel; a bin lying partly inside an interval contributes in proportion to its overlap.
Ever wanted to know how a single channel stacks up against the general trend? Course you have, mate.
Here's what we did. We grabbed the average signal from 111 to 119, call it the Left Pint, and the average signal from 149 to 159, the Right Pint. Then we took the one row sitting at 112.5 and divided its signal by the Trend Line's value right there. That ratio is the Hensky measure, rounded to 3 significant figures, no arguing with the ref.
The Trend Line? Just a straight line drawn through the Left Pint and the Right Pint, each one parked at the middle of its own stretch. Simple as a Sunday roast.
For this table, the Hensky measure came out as 1.03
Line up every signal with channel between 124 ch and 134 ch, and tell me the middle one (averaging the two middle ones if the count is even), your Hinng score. 5.5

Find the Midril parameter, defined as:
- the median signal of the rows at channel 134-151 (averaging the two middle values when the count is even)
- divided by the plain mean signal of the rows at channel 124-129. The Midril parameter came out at 1.05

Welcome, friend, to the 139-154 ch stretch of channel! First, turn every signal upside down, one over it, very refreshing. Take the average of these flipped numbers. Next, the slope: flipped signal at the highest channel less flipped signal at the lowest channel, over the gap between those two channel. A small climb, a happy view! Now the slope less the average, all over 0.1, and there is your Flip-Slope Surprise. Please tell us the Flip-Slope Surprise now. -1.71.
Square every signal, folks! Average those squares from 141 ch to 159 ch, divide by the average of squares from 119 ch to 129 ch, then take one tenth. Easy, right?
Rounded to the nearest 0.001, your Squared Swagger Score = 0.118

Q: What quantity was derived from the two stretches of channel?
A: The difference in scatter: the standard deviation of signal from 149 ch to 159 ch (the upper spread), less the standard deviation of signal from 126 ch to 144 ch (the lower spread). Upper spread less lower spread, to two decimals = -0.07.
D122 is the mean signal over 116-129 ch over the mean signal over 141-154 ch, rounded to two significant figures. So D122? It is 0.89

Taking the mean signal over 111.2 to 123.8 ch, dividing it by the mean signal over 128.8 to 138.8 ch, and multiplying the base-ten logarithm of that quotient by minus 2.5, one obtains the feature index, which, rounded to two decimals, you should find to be 0.15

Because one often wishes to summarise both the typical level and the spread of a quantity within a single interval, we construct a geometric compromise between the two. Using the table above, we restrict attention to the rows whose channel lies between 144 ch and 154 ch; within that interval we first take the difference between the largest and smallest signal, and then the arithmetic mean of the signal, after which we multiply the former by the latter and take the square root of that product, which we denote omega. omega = 1.03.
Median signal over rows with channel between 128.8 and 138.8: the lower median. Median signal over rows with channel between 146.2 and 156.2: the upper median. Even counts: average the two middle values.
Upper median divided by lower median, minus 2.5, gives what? -1.504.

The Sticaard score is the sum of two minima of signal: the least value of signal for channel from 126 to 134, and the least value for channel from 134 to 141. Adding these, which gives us 11.2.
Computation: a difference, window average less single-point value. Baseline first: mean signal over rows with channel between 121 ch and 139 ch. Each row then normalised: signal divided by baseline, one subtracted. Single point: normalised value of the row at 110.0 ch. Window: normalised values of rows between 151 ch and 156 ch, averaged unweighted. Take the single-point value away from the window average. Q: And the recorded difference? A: 0.14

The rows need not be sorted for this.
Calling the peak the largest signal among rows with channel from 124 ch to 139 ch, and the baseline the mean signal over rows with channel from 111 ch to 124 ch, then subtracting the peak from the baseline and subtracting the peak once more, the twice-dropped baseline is -6.9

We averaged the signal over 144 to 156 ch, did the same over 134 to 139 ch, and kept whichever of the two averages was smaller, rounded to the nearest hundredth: 5.84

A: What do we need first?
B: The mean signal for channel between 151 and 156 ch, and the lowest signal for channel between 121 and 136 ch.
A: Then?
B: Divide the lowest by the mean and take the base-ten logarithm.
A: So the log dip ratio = -0.042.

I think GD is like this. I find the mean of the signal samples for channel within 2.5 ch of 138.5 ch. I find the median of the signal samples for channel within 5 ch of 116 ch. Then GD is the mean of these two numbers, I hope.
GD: 5.4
